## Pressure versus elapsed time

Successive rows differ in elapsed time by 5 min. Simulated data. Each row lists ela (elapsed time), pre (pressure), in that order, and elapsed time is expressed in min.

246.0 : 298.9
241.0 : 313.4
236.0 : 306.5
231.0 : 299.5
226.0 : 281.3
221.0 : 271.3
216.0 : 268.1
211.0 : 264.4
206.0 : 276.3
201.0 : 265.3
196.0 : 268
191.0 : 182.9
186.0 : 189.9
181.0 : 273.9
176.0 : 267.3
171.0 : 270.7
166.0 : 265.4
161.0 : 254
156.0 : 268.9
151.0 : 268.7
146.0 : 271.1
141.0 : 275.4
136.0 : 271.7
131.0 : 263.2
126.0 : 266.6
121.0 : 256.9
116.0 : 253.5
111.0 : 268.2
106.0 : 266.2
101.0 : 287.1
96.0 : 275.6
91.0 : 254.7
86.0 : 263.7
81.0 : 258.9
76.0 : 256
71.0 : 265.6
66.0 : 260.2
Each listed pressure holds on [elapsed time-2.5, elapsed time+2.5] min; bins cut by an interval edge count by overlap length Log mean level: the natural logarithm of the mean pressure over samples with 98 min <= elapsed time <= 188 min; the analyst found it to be 5.57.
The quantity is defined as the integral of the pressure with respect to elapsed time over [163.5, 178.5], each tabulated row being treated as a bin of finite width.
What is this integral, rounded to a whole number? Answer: 4017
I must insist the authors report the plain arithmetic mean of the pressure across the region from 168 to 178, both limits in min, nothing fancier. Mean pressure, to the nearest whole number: 269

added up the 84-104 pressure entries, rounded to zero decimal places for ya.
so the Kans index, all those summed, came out 1081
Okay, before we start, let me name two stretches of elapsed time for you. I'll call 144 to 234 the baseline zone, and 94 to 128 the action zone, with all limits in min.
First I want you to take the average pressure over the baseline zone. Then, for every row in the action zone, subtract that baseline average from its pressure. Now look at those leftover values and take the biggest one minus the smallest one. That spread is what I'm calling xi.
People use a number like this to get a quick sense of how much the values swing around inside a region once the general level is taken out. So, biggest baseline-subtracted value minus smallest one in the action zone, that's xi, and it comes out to 34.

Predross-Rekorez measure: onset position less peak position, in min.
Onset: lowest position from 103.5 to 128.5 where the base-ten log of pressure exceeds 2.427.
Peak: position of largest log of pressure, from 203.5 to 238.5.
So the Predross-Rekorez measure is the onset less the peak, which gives -125 min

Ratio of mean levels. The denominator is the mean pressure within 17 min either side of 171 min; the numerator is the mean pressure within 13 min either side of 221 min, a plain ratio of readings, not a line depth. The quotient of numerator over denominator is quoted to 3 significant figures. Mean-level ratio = 1.08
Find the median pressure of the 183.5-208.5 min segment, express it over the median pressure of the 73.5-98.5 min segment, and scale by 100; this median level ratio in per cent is 102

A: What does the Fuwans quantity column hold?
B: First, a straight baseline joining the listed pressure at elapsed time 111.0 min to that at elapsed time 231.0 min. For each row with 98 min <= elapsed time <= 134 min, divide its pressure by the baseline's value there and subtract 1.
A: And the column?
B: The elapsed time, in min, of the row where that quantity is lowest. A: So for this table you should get 116.0 min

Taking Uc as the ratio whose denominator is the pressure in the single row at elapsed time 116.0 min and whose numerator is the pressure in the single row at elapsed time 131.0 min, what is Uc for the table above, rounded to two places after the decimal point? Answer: 1.04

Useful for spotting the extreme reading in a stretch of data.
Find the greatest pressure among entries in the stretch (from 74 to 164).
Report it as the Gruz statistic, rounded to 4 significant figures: 287.1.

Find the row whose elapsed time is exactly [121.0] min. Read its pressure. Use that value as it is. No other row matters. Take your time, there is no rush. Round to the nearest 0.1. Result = 256.9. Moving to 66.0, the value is 260.2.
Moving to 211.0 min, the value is 264.4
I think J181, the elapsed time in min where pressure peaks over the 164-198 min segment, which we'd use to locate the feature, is 181.0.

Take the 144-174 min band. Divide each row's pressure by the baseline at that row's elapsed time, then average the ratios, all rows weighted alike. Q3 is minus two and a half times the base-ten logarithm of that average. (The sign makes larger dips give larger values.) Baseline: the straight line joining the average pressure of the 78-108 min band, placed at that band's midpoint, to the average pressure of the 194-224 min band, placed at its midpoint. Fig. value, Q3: 0.008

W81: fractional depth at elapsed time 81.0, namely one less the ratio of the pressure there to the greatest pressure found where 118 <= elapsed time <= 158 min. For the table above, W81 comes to 0.06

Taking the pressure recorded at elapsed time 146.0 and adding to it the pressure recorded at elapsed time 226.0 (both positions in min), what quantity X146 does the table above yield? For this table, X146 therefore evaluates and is 552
